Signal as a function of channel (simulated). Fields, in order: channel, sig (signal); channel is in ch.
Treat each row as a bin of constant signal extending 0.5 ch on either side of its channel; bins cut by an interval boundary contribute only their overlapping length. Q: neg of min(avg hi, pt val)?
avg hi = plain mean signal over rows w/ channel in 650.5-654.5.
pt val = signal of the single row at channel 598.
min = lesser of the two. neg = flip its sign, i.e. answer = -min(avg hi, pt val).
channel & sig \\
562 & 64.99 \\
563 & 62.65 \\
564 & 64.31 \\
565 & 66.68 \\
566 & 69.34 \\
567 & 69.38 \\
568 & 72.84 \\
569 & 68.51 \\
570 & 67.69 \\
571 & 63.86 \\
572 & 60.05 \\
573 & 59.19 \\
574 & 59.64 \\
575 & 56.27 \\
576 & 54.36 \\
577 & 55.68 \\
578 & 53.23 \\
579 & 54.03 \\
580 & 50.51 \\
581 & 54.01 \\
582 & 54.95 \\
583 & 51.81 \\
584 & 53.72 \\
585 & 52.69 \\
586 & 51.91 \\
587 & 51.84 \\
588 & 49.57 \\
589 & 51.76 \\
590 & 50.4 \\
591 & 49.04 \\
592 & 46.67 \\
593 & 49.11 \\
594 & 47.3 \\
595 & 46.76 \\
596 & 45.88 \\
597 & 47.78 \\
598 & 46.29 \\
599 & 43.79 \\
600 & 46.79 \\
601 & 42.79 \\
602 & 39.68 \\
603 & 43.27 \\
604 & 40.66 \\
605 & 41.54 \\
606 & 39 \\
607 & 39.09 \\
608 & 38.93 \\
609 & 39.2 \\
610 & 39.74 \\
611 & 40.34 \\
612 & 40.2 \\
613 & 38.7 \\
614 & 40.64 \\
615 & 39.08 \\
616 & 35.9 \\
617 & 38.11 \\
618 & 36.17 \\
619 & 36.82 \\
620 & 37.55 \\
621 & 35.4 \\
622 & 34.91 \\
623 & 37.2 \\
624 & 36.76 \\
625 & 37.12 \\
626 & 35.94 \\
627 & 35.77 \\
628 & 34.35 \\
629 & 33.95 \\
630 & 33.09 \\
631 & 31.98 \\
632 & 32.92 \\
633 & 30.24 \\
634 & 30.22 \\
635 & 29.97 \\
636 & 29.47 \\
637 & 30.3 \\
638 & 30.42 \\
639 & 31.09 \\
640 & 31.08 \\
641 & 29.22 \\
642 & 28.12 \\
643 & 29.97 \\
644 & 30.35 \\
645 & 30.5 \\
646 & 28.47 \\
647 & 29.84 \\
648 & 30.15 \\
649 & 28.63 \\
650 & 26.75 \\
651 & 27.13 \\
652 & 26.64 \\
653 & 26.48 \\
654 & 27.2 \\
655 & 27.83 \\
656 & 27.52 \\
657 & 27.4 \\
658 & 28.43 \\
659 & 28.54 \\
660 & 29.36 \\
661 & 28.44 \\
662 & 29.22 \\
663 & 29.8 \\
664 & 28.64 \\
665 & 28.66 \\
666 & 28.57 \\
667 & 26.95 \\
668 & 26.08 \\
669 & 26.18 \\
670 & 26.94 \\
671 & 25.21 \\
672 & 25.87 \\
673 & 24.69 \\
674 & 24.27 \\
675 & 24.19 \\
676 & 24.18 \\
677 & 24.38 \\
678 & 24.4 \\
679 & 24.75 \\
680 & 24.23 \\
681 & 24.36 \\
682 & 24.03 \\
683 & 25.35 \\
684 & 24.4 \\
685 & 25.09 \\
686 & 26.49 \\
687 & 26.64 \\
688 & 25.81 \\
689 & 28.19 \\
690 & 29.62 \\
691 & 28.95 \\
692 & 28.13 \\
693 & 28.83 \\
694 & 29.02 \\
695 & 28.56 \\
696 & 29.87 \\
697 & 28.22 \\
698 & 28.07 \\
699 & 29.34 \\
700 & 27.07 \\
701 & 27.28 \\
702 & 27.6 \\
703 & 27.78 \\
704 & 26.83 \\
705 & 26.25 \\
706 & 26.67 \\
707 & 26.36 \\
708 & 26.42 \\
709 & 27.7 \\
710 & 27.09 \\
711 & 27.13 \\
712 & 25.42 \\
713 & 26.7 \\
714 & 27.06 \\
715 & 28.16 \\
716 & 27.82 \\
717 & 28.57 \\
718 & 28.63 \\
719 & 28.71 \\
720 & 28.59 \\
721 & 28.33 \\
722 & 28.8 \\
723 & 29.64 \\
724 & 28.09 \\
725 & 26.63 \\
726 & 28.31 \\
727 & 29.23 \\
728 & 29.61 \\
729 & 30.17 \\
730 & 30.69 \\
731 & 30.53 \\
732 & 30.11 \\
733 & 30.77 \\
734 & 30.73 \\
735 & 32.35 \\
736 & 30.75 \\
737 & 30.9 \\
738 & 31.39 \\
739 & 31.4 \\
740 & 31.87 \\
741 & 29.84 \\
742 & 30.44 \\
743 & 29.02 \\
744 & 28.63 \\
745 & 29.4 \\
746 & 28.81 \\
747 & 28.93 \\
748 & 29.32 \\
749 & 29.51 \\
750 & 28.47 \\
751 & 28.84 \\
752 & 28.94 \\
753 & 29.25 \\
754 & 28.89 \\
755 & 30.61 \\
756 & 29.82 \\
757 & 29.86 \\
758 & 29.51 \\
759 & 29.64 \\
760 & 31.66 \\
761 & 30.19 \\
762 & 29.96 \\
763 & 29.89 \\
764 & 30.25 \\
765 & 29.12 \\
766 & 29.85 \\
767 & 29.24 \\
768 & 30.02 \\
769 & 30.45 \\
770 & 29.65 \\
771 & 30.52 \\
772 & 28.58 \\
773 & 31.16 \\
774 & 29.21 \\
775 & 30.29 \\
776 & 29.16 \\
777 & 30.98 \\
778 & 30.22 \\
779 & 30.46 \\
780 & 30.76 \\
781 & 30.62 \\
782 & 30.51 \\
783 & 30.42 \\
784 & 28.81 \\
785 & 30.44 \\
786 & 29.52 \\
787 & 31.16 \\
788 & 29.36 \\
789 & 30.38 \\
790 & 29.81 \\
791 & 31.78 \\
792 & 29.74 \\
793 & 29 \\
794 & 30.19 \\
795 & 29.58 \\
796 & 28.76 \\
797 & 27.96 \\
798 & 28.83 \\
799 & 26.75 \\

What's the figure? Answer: -26.9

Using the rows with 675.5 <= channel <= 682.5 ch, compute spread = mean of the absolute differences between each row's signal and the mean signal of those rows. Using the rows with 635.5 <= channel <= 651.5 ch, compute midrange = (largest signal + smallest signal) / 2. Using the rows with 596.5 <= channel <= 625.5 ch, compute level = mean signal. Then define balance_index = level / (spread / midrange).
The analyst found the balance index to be 7208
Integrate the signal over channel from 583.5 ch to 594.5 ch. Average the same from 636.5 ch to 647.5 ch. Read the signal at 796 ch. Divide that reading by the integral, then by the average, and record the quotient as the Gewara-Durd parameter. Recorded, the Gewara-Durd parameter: 0.0017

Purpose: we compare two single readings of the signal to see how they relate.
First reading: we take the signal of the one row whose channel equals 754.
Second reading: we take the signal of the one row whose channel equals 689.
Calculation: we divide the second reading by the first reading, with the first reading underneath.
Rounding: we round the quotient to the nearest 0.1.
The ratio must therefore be 1.0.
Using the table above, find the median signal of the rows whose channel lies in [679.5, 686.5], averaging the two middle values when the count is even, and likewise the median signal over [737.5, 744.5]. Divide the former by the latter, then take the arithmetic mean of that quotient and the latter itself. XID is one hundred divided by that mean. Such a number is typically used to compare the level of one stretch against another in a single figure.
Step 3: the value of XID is 6.4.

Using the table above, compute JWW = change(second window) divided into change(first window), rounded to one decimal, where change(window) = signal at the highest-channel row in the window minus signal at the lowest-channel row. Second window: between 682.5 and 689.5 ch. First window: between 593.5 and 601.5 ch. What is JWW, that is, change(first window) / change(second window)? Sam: -1.6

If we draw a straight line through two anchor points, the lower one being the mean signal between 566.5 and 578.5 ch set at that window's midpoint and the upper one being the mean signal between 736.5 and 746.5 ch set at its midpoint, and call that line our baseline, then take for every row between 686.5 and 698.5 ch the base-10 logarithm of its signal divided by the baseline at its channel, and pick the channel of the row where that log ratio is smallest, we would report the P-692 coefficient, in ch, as 688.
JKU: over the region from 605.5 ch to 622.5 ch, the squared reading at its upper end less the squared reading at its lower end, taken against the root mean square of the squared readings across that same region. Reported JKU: -0.21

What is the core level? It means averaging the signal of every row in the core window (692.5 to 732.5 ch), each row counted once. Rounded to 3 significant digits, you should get 28.1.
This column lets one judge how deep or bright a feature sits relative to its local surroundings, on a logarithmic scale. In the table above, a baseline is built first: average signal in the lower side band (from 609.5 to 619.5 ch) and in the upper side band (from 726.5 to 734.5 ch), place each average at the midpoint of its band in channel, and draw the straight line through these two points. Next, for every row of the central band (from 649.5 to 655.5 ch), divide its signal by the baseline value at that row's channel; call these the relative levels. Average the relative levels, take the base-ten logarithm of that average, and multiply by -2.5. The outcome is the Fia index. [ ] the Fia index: 0.31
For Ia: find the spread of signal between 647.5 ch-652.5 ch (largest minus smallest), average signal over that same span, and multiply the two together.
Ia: 98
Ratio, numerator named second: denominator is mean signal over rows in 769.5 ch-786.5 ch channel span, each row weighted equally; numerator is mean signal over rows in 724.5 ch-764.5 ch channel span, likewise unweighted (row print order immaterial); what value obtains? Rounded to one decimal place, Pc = 1.0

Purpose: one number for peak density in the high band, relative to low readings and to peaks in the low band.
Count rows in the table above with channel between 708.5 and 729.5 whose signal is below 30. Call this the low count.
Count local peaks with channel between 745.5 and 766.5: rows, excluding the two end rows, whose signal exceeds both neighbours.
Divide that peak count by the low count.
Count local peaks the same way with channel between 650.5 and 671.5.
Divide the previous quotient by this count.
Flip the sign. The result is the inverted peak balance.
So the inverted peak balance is -0.06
